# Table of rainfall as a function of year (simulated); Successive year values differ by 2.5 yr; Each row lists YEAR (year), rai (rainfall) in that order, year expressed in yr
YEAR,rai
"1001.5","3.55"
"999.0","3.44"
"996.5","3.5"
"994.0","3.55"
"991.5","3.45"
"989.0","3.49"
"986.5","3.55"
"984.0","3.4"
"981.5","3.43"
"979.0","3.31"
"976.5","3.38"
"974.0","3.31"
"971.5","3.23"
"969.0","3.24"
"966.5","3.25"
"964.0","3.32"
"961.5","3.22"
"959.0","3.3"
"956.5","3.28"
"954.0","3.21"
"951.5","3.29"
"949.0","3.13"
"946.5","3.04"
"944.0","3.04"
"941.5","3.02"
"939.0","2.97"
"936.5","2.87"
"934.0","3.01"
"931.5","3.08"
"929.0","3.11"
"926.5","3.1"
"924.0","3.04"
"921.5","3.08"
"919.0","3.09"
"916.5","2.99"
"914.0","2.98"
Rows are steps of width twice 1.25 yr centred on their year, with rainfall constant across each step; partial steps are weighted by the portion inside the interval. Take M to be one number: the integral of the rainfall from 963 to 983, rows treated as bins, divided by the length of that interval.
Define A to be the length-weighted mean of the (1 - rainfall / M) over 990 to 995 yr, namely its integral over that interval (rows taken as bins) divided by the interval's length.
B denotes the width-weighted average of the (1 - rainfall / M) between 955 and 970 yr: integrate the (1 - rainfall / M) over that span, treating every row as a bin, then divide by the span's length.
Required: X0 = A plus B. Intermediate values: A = -0.057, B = 0.01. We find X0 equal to -0.04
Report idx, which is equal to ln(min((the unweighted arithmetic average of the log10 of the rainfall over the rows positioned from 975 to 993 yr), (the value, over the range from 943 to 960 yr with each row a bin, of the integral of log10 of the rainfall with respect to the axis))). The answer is -0.63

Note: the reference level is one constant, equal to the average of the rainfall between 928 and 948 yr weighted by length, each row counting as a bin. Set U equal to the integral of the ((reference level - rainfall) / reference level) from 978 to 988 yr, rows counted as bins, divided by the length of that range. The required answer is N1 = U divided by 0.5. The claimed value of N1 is -0.27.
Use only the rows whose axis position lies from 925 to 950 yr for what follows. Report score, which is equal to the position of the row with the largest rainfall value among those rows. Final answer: 949.0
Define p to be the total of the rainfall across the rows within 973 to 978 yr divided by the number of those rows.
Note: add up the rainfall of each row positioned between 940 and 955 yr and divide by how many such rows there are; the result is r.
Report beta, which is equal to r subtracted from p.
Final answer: 0.22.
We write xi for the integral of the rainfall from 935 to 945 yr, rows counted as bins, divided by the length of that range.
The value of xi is 3.0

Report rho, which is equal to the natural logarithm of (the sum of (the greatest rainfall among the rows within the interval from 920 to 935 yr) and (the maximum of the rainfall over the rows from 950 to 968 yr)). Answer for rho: 1.86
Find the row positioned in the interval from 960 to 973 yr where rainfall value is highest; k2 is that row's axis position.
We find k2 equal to 964.0 yr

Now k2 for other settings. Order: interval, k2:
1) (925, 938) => 929.0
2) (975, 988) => 986.5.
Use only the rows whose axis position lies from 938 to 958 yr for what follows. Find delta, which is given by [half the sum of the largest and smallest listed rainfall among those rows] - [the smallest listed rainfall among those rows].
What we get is 0.16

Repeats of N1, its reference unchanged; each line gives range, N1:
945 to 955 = -0.10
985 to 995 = -0.32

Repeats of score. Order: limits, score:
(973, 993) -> 986.5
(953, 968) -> 964.0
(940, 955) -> 951.5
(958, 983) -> 981.5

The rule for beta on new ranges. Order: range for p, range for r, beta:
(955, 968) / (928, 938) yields 0.26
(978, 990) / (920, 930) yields 0.35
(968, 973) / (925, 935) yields 0.16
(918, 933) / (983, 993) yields -0.39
